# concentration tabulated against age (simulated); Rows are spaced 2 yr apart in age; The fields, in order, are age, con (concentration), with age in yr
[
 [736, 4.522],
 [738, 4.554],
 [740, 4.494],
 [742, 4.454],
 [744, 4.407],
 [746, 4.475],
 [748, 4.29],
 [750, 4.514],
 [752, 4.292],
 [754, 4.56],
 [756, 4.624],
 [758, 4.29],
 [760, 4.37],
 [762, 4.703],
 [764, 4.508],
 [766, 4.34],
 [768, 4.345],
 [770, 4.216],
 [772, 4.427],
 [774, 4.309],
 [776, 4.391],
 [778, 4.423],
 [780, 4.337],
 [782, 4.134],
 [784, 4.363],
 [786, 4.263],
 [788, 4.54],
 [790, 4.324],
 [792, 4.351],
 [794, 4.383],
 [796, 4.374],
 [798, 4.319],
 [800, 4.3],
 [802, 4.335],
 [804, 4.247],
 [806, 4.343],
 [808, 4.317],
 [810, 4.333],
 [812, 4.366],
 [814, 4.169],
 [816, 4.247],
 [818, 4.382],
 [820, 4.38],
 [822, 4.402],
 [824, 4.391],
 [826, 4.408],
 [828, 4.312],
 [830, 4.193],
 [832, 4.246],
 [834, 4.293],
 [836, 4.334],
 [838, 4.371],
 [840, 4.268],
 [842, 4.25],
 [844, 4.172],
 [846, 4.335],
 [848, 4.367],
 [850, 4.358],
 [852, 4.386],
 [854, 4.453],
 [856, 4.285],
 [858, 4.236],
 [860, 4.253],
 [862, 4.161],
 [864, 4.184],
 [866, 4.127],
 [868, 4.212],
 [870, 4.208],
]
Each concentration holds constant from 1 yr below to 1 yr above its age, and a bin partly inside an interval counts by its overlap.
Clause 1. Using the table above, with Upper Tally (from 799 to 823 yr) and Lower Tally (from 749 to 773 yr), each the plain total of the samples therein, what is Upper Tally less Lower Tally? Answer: -1.4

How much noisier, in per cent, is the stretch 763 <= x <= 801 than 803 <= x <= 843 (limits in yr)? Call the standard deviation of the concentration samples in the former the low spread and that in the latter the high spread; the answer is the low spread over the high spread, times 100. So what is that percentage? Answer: 131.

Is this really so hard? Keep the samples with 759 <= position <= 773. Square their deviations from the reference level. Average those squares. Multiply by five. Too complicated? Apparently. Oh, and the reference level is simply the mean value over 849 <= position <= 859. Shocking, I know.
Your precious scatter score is 0.129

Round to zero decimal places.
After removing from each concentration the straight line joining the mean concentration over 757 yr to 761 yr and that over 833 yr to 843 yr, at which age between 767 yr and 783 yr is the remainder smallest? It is 782 yr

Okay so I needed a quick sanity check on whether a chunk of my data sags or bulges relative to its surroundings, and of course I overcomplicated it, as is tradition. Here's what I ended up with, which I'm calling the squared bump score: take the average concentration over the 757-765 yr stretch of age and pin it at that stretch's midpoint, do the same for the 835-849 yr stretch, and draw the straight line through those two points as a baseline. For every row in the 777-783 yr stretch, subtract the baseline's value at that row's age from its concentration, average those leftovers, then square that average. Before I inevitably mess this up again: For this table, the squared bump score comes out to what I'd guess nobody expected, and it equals 0.017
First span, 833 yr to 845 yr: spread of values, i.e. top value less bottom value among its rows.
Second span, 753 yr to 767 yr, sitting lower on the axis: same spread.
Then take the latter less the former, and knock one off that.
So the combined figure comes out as -0.79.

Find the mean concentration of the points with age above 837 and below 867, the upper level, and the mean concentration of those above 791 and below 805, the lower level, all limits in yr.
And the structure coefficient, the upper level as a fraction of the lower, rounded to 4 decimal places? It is 0.9886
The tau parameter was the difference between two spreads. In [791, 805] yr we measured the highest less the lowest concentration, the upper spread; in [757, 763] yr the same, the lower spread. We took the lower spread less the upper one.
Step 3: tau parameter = 0.28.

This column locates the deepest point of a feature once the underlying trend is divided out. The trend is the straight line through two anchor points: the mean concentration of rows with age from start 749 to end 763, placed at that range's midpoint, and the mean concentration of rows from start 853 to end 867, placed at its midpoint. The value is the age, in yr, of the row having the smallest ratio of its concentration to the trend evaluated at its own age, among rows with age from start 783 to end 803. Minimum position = 786 yr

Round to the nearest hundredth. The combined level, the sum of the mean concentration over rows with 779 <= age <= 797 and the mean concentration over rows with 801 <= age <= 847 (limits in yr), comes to 8.65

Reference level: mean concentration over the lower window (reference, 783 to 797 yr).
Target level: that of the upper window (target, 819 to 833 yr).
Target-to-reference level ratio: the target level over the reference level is 0.991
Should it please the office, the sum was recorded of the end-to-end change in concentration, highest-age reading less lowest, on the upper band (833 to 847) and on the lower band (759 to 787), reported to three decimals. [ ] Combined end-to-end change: -0.065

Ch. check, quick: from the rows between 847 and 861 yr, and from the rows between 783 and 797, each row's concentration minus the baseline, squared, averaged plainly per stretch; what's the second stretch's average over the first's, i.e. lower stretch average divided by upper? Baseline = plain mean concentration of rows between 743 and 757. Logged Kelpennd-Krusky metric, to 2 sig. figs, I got 0.66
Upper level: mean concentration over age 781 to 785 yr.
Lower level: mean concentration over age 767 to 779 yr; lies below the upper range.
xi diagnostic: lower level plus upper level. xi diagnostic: 8.60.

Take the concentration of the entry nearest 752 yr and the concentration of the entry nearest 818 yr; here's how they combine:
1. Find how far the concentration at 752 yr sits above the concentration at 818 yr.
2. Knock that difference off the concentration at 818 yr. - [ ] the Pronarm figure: 4.47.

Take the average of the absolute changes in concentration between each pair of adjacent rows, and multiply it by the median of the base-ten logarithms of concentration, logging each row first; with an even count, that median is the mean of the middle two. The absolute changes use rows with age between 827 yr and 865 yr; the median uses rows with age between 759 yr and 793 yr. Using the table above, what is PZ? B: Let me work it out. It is 0.0406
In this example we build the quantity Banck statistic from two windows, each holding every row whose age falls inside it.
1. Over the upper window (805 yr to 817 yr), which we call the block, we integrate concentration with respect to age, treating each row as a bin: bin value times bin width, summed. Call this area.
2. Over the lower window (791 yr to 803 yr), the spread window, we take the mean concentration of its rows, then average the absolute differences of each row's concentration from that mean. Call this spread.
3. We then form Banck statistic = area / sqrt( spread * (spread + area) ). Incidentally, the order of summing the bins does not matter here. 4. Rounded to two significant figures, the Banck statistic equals 45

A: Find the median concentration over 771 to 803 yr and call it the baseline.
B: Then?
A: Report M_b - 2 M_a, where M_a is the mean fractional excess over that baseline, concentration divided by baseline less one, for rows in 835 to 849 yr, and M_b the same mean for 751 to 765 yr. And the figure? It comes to 0.051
